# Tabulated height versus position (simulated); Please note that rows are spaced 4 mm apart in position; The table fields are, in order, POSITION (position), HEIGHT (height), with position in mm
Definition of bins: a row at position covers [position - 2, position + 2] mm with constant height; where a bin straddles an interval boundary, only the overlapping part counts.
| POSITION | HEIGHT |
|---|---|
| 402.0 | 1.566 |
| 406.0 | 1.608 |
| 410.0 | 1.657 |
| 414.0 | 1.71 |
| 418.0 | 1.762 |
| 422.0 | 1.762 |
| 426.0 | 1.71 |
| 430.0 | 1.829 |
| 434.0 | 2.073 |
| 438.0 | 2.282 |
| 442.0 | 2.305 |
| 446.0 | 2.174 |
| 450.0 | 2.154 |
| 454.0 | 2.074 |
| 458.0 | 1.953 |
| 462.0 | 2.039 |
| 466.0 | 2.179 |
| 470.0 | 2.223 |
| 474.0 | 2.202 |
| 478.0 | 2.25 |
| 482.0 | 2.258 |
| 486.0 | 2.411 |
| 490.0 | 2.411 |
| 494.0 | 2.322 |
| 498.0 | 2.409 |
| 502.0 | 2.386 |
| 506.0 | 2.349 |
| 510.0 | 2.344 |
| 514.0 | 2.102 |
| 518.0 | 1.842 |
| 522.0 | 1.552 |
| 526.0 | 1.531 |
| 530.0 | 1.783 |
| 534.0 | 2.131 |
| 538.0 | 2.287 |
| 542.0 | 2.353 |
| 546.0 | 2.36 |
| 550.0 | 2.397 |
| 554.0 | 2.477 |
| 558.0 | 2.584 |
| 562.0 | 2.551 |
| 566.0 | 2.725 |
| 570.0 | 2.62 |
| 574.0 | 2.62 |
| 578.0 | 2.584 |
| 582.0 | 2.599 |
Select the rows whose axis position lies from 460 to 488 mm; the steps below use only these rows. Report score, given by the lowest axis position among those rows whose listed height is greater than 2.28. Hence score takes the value 486.0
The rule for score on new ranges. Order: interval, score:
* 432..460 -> 438.0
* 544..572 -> 546.0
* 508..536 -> 510.0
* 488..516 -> 490.0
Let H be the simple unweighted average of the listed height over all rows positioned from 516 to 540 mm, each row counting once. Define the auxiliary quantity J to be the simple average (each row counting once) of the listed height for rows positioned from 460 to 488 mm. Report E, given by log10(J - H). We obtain -0.43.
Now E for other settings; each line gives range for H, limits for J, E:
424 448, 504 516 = -0.69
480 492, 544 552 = -1.73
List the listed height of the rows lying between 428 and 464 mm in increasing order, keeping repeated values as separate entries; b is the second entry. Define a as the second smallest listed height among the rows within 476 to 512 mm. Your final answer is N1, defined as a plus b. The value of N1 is 4.21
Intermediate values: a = 2.258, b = 1.953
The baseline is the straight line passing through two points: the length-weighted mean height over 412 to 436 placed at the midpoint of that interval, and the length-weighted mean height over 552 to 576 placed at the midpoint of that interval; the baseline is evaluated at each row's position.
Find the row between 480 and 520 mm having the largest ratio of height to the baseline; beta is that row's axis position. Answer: 486.0 mm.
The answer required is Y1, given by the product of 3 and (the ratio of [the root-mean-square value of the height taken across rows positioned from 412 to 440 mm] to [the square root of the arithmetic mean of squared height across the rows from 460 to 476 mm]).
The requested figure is 2.62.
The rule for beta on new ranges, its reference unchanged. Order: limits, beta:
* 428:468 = 438.0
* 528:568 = 566.0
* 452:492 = 486.0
